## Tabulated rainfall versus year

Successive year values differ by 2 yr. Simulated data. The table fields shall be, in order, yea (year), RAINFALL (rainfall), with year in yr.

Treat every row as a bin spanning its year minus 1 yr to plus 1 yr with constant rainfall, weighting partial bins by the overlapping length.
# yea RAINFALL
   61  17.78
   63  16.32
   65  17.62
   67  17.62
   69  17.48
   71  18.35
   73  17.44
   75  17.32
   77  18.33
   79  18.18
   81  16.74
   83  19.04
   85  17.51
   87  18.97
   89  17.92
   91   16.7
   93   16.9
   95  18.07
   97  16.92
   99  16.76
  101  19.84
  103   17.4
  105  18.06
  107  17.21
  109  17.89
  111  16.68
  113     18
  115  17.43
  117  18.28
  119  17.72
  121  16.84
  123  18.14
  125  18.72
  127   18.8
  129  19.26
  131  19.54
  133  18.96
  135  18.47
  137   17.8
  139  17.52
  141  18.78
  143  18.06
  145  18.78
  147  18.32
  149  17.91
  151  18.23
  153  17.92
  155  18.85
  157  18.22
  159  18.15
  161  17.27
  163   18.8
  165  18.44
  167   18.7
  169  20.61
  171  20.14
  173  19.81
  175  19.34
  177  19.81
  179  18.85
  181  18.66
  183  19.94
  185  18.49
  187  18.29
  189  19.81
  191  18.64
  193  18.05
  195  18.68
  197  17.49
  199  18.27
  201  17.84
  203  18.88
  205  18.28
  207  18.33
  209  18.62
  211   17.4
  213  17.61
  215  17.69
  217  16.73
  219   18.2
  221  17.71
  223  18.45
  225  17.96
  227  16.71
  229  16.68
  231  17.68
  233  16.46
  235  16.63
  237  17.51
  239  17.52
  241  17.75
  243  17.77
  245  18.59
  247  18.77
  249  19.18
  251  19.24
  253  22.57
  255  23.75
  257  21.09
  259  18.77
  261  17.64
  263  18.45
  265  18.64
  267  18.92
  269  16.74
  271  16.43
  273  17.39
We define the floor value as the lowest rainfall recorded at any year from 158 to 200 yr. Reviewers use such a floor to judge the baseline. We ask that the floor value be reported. 17.27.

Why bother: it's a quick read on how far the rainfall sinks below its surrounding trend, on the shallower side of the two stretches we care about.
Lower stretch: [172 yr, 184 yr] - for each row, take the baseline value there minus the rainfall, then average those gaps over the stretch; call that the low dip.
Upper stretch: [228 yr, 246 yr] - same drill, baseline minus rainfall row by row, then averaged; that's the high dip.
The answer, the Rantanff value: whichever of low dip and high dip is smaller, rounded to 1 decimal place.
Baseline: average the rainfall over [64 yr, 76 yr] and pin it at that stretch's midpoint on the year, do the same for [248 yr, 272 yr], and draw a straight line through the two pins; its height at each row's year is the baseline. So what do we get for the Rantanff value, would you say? -0.8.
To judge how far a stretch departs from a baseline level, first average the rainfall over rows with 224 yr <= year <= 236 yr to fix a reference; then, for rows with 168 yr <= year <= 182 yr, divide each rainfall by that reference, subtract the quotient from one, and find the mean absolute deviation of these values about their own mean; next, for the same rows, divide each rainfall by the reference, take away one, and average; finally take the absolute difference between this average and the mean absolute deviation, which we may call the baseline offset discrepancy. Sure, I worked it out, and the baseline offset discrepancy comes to 0.12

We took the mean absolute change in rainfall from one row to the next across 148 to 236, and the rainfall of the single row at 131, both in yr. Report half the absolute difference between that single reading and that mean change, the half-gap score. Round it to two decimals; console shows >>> 9.41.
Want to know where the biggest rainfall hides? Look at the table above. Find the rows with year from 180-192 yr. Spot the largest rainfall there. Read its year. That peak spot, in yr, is 183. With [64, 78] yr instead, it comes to 71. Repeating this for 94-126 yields 101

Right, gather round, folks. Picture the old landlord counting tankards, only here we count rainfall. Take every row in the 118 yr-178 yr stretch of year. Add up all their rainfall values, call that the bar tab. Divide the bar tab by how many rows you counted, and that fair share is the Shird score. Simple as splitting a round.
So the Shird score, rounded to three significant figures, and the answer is 18.6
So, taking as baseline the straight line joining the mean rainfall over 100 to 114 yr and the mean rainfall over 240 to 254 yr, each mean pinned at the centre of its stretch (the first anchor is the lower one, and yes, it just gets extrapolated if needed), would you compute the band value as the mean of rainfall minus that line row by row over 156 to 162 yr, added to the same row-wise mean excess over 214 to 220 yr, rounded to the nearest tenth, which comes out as -1.8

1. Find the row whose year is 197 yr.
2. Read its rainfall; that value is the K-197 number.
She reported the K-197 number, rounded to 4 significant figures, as 17.49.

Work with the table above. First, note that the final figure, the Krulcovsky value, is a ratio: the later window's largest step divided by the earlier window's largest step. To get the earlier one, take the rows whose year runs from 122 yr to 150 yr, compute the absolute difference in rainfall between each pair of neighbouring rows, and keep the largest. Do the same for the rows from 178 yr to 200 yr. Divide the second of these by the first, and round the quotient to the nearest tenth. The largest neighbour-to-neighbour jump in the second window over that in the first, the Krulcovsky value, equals 1.2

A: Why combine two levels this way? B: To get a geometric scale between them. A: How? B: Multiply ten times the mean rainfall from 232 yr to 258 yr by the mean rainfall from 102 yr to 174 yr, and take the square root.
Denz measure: 59.0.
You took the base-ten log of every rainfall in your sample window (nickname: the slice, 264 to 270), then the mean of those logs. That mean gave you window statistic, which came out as 1.26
